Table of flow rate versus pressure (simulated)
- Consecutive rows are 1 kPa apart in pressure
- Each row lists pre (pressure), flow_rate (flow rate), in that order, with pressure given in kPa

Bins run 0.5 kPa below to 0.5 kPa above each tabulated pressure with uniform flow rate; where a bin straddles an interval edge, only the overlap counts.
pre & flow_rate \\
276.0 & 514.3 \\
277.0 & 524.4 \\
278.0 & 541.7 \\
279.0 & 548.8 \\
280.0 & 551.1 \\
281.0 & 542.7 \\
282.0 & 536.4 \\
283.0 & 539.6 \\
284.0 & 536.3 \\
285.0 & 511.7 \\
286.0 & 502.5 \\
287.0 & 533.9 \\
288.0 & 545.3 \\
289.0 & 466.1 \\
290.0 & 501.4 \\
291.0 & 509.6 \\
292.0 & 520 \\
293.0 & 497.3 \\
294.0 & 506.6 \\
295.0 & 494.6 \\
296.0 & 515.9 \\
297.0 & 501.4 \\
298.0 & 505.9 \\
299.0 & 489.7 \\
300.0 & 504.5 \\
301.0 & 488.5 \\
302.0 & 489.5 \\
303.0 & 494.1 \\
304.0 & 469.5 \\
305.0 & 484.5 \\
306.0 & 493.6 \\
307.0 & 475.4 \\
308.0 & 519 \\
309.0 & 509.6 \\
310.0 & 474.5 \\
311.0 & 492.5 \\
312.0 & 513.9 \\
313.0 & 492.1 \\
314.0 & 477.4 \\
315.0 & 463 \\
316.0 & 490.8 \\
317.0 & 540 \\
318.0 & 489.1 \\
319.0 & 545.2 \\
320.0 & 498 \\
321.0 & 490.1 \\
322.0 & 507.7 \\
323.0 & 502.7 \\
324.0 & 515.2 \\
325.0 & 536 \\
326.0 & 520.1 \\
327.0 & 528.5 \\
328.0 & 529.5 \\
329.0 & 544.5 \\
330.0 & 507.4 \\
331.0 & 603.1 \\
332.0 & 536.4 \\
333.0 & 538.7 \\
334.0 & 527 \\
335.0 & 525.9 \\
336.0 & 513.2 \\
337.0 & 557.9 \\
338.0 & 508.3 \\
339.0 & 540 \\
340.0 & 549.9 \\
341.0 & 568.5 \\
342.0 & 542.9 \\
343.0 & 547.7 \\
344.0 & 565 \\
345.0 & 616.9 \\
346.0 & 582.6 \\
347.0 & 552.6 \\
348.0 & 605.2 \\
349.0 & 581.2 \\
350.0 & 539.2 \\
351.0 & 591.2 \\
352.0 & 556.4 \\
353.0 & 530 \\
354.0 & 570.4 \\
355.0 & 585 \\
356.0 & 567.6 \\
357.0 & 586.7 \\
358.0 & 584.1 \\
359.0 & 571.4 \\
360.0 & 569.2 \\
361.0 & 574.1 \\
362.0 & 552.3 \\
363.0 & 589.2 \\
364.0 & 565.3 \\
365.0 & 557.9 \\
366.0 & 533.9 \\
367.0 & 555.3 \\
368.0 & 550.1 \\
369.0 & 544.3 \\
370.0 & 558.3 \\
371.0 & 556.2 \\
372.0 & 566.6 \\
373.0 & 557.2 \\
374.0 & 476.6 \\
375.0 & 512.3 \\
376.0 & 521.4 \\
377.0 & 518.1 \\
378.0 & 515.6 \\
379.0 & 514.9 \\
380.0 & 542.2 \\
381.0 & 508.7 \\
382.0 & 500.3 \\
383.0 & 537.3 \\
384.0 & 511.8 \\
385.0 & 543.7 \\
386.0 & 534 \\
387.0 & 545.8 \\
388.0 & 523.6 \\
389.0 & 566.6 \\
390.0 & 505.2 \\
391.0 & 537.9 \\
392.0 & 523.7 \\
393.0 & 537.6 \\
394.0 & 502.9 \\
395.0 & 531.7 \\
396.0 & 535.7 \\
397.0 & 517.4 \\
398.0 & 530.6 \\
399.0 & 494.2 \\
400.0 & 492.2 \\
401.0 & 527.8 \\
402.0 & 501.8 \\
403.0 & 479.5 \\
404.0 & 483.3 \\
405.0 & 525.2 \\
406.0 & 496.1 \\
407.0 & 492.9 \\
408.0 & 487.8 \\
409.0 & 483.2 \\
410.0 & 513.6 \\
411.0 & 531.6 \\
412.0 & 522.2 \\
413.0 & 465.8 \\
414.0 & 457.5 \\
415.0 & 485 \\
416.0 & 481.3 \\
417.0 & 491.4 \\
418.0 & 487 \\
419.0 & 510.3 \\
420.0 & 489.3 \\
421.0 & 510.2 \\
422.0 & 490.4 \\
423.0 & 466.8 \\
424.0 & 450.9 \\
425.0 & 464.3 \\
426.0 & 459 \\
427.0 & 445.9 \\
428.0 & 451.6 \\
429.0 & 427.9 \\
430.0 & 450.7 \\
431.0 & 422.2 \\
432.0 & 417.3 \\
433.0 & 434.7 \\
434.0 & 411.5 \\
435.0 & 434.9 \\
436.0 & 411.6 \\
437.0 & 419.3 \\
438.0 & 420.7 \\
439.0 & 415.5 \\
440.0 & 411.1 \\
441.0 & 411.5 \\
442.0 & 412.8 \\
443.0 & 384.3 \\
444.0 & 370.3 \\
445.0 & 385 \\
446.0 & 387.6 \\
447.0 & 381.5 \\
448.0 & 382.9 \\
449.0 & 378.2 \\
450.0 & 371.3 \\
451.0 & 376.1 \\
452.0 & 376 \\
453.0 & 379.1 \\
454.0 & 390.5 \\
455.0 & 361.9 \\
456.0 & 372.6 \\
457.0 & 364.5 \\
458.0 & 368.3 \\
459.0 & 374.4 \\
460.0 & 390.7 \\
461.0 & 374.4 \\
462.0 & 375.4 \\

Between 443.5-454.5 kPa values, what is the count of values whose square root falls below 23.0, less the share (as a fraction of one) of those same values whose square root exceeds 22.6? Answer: 11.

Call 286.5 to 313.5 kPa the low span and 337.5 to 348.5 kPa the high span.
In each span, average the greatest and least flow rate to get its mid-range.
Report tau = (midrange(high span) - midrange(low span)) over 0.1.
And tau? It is 569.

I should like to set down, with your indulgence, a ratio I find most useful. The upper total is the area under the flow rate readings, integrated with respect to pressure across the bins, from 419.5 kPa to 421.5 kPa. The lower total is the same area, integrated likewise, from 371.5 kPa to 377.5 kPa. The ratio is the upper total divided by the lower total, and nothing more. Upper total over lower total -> 0.32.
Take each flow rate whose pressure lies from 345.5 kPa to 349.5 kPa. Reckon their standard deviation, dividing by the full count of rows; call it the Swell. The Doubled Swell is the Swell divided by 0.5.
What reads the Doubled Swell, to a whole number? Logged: 37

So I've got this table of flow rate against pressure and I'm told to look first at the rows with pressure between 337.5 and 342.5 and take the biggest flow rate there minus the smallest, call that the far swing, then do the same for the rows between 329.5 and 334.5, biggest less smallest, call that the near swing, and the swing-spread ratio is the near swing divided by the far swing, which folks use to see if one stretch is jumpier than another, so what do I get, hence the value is 1.6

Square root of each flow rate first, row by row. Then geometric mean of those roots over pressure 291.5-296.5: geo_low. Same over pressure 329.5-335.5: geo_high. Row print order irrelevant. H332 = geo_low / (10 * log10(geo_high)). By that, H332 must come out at 1.65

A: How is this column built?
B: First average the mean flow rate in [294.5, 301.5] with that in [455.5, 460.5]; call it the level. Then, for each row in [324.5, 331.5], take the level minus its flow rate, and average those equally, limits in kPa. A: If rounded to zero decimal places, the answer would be -101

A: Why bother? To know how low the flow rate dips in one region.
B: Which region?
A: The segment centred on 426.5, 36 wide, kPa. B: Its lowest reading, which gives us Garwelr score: 370.3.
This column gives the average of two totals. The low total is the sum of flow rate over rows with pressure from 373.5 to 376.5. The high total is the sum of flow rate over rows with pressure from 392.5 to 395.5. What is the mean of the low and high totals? 1541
